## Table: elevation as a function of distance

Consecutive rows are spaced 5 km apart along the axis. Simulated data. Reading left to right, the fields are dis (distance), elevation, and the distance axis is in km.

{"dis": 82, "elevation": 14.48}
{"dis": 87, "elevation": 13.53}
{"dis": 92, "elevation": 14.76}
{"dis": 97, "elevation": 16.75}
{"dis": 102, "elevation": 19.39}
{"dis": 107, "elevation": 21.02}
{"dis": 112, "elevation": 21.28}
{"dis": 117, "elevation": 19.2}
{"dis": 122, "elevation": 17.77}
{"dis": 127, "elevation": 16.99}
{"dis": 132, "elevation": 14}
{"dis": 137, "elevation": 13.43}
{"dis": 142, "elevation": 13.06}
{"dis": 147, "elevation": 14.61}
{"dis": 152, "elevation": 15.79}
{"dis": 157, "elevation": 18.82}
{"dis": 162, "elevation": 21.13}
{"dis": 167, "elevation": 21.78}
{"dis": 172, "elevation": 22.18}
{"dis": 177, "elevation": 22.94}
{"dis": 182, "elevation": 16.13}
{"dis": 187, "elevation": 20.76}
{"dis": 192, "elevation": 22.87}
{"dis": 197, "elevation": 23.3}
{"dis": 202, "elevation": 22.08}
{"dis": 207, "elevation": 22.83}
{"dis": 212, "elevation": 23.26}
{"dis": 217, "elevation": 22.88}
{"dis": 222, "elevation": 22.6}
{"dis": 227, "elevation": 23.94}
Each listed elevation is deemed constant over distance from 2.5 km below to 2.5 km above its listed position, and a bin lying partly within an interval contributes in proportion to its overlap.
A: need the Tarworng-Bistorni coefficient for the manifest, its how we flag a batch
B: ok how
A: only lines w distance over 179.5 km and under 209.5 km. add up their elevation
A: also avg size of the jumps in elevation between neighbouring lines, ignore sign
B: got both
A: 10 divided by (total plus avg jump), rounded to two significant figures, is 0.077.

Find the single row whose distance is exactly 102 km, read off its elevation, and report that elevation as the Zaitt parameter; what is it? 19.39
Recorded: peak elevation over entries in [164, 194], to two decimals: 22.94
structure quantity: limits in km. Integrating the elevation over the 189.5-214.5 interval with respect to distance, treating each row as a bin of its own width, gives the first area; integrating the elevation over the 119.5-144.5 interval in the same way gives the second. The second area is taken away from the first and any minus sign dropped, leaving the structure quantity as 195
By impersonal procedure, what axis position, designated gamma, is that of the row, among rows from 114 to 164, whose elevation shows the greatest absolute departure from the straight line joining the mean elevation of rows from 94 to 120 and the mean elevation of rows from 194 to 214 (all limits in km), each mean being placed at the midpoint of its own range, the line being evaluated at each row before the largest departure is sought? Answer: 142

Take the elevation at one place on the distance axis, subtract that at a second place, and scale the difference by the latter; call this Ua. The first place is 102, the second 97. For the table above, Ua 0.16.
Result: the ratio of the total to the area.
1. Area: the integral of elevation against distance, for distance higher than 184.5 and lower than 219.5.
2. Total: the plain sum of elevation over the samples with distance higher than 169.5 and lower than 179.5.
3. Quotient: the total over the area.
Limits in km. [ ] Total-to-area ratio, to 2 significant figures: 0.057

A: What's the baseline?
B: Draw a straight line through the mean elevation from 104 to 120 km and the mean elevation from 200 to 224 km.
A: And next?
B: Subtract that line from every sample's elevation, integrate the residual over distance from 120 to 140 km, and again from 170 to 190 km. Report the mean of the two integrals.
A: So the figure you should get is -68.5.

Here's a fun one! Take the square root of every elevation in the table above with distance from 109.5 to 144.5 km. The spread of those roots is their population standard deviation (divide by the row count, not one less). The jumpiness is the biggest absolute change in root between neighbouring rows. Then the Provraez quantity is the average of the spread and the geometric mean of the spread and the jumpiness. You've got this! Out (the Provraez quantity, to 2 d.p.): 0.36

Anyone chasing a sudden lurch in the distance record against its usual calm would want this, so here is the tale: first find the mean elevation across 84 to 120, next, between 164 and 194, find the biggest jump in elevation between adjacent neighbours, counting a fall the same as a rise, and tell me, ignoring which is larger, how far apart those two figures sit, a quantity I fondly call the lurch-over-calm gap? 11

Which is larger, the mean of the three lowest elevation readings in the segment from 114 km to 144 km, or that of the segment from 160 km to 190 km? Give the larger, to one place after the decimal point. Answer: 19.3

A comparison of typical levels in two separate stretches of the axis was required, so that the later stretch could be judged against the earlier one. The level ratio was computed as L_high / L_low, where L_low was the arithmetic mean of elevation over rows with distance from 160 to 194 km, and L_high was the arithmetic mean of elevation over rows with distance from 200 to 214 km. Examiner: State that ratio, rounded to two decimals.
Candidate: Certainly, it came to 1.08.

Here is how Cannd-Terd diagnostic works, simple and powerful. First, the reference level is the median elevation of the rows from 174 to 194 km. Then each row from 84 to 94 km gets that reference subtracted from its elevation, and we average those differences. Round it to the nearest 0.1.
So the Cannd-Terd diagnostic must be -7.7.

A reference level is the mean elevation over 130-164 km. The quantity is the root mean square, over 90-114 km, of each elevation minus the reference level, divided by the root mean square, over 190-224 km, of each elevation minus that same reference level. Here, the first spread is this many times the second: 0.54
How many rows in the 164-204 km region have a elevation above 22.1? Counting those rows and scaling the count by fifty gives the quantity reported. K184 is 200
